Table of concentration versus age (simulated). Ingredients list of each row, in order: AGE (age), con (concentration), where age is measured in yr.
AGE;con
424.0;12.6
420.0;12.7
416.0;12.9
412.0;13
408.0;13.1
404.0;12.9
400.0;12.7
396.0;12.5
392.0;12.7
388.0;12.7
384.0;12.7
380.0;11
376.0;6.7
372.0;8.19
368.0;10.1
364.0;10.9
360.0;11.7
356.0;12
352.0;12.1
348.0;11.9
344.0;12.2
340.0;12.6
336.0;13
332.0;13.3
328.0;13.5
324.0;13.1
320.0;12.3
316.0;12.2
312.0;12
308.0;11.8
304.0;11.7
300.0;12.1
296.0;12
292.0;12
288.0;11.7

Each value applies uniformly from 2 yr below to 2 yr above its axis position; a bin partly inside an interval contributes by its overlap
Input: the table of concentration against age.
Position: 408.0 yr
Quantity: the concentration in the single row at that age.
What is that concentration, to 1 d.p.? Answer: 13.1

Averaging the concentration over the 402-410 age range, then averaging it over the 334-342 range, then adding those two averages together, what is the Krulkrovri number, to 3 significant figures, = 25.8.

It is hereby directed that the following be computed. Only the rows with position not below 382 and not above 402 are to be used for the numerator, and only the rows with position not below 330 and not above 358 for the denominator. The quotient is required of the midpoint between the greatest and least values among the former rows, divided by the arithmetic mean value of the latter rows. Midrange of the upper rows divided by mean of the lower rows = 1.01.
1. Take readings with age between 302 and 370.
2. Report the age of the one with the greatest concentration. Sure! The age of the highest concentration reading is 328.0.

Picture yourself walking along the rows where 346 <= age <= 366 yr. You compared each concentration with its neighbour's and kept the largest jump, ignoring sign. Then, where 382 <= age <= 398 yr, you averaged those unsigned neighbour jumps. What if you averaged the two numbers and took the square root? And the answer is 0.66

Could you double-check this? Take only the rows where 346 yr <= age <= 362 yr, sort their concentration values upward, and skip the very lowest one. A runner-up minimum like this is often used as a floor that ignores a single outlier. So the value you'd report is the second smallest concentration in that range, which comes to 11.9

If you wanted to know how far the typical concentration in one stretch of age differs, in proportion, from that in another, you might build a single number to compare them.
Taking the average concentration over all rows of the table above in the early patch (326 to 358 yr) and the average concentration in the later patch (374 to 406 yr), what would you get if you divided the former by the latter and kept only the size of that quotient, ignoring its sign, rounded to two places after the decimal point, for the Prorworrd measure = 1.07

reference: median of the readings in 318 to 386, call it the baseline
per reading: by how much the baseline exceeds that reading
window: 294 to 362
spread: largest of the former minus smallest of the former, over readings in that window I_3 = 1.8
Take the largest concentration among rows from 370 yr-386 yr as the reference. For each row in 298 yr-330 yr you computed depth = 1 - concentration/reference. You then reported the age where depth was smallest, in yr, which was 328.0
